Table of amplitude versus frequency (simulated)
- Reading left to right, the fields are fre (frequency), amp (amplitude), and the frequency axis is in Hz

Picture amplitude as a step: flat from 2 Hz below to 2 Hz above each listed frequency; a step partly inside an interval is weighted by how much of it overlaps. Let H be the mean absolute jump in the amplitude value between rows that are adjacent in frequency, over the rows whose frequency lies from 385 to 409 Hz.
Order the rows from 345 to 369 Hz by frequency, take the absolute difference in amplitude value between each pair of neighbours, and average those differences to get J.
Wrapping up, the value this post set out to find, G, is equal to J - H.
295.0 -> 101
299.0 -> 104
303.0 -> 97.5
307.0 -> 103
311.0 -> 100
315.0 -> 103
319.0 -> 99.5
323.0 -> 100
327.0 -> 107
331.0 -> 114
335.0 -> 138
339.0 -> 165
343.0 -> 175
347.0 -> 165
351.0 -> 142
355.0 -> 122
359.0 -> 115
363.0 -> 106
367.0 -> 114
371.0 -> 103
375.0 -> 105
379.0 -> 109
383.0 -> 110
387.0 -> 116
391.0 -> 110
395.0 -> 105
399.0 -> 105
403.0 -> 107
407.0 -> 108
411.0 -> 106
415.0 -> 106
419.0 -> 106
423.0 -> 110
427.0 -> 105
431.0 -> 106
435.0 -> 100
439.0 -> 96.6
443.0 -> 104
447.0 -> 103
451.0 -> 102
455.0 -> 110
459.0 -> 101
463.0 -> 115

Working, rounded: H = 2.80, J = 13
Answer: 10.6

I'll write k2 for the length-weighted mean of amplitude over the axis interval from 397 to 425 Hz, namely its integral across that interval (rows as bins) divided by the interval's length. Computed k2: 107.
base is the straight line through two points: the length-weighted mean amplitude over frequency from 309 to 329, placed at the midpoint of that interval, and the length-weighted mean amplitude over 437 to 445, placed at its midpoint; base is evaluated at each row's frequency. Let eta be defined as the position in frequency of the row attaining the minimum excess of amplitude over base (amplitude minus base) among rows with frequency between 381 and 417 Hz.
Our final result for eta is 395.0 Hz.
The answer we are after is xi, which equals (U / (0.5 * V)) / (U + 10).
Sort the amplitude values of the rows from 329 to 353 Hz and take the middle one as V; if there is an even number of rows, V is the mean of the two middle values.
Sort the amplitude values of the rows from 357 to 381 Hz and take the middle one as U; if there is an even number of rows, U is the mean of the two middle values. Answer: 0.0119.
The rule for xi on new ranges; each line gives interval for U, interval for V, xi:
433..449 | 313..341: 0.0170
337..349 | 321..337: 0.0171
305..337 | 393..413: 0.0172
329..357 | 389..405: 0.0176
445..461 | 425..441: 0.0178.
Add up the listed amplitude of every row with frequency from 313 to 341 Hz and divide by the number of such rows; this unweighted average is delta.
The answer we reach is 118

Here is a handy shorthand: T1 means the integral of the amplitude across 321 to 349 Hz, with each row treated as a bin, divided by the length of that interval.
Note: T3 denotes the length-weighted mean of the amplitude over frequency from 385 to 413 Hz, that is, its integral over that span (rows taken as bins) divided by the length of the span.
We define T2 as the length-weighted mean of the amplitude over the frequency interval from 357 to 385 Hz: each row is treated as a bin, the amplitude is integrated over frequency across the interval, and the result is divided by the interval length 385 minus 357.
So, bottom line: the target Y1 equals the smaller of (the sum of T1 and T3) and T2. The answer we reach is 109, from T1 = 138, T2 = 109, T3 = 108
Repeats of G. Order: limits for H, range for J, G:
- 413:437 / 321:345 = 11.8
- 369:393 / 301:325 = -0.7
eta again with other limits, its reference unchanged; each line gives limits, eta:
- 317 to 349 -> 319.0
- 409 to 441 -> 439.0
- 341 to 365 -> 363.0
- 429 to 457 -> 439.0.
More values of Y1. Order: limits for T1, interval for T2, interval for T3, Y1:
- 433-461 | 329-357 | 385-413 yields 146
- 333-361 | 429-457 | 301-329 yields 103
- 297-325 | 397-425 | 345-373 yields 107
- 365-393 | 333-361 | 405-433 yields 146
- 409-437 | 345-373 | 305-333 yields 124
